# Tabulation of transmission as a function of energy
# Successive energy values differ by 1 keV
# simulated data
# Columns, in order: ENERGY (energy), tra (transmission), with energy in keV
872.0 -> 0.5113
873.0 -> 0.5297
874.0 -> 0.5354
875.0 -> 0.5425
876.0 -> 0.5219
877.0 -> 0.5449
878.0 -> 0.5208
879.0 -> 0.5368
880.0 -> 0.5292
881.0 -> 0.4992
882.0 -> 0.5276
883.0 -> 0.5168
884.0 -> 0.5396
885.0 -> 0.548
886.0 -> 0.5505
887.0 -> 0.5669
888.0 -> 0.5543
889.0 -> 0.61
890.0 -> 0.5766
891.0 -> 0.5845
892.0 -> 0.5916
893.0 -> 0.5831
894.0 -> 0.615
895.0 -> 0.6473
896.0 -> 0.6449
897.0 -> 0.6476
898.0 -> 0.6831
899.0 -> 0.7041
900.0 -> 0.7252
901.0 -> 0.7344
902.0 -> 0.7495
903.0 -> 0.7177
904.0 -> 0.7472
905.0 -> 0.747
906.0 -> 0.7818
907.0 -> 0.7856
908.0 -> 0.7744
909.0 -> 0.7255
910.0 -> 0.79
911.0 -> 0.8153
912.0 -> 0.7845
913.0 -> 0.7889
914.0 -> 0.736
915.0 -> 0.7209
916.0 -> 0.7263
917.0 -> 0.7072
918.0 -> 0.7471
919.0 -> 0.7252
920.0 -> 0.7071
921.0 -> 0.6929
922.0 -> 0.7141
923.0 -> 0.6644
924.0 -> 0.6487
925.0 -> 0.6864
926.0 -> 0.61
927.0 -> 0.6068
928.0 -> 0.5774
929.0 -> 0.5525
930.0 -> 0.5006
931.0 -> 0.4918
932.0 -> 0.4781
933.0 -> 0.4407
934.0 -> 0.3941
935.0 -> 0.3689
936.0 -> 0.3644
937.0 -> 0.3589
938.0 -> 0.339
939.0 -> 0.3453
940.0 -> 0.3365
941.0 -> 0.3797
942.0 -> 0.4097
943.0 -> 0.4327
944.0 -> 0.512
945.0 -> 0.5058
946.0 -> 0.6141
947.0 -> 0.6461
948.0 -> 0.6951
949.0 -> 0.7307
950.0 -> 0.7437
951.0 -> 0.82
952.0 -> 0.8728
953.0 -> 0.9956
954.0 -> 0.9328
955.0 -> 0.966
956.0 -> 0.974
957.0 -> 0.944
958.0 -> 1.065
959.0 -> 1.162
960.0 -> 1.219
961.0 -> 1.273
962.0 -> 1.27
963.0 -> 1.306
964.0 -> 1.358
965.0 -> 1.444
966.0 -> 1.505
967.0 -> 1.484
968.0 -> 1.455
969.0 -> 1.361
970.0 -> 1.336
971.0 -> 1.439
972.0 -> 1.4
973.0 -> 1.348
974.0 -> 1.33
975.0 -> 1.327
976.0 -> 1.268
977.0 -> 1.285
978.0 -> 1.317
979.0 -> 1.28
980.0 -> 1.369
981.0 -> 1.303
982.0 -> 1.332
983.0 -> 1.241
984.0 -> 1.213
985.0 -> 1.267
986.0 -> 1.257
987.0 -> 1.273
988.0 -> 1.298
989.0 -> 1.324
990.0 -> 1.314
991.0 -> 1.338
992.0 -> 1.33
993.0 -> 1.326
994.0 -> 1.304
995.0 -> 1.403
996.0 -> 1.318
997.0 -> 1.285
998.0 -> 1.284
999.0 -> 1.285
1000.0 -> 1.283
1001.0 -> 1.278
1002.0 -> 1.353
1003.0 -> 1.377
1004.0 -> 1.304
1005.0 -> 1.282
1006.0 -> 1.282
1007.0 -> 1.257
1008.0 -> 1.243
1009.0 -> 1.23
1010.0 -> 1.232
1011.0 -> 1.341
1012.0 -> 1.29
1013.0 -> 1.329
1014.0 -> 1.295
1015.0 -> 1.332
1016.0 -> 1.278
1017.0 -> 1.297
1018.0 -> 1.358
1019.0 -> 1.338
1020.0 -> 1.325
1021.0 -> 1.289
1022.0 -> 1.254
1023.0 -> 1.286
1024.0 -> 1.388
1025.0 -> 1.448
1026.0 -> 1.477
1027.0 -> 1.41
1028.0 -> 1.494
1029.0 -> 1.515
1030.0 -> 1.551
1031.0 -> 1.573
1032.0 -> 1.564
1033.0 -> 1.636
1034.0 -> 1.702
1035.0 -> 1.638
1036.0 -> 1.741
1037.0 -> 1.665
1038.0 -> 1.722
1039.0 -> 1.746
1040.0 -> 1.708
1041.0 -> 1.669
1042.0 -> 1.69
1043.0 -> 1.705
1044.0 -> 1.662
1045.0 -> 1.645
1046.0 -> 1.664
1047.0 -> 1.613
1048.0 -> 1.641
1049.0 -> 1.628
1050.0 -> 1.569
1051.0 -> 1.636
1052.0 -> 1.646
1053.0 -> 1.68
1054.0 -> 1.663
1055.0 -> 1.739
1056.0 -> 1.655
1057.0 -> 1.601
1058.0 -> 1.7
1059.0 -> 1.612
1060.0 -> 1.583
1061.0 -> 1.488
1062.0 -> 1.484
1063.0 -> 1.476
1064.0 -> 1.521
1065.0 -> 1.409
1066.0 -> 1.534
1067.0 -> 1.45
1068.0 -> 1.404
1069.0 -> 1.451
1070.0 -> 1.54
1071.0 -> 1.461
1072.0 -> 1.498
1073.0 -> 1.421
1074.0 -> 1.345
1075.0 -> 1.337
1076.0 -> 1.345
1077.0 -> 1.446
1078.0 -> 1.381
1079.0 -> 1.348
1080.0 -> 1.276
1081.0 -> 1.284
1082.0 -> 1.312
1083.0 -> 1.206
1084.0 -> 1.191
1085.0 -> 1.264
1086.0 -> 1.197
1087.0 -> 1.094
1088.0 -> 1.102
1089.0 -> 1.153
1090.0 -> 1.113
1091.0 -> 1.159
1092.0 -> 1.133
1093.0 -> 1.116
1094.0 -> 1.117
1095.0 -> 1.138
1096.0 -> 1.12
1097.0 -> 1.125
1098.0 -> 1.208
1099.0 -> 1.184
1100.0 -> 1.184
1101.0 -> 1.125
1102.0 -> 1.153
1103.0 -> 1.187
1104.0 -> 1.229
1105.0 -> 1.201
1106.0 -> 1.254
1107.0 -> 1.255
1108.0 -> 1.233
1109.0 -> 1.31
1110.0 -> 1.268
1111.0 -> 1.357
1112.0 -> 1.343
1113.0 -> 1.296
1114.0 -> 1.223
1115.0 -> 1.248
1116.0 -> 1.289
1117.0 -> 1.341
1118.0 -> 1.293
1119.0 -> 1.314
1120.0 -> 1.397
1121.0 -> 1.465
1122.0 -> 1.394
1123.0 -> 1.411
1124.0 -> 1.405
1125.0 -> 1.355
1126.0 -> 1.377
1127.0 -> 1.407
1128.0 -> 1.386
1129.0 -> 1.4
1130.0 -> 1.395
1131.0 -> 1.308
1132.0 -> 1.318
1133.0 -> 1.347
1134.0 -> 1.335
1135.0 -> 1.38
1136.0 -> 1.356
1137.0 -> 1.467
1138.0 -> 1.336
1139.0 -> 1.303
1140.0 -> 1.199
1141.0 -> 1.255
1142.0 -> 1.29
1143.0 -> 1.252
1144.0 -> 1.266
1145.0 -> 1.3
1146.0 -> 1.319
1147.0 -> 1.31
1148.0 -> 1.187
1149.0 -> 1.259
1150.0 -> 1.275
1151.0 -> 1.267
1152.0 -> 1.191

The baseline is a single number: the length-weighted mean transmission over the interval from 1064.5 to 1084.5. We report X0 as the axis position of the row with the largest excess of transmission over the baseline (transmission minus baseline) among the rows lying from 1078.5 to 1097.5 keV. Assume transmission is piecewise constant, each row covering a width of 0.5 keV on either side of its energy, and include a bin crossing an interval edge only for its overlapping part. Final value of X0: 1079.0 keV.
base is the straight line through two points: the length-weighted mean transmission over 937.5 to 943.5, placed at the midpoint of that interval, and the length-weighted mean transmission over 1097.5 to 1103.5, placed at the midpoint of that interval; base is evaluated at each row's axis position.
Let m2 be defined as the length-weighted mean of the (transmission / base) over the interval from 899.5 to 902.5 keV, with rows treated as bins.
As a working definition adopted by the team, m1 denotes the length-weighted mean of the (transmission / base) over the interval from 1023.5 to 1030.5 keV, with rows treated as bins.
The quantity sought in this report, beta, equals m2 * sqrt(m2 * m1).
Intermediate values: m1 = 1.8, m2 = 4.2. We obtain 12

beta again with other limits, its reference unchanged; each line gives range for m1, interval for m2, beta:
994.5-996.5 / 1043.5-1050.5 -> 4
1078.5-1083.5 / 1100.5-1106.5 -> 1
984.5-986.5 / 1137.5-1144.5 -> 1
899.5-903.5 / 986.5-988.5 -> 6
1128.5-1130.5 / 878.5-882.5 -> 20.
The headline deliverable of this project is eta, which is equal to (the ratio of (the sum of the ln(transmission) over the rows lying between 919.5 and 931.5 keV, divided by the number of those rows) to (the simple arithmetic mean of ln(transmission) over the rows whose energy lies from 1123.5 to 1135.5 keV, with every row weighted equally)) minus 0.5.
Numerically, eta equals -2.0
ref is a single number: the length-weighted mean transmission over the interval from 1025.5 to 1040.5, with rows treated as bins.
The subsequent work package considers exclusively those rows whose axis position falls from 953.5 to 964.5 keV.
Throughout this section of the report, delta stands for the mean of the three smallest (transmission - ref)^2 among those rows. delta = 0.1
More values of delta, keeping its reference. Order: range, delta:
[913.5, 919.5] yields 0.8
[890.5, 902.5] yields 0.8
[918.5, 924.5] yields 0.8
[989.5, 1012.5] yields 0.1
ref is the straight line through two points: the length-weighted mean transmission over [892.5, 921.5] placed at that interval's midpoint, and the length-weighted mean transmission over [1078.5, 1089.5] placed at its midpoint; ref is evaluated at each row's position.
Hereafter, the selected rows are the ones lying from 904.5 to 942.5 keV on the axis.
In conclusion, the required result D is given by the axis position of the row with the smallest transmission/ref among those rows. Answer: 940.0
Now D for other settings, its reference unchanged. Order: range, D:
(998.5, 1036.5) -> 1022.0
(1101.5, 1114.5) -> 1102.0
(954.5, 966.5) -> 957.0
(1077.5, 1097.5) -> 1087.0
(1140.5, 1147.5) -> 1143.0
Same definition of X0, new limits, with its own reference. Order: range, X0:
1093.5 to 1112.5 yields 1111.0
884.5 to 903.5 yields 902.0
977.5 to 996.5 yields 995.0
